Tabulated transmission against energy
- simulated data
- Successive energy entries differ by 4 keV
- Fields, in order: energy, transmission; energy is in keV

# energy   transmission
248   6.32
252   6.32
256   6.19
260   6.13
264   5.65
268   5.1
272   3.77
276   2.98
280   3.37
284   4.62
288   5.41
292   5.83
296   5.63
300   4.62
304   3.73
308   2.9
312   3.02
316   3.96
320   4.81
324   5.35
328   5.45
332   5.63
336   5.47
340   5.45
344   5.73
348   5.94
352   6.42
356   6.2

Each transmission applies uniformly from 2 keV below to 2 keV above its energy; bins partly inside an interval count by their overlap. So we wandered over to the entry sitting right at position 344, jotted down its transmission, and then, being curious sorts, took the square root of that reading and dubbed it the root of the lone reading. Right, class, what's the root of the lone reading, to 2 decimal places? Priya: 2.39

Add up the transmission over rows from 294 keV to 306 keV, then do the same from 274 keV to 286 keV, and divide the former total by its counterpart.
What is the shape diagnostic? 1.3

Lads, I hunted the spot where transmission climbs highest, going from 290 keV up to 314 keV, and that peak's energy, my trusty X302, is 292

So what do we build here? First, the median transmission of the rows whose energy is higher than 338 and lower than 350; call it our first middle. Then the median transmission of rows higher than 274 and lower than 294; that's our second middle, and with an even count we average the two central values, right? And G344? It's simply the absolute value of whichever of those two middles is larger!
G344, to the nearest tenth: 5.7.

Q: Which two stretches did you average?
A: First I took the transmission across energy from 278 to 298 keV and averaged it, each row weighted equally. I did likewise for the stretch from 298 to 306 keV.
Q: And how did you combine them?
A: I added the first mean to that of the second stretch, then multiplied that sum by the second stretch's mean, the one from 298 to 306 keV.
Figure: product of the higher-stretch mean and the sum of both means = 38.2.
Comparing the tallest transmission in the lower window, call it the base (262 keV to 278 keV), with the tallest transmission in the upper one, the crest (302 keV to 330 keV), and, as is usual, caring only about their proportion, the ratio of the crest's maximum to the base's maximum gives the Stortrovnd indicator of 0.96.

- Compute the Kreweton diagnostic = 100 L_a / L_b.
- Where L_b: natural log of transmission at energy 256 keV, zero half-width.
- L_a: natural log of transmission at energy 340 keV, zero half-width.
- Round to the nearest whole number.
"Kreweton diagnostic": 93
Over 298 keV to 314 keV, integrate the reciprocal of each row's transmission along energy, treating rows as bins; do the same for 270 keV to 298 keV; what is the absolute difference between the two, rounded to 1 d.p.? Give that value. 1.9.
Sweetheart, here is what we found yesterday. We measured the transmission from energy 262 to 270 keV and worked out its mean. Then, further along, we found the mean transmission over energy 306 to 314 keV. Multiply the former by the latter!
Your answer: 16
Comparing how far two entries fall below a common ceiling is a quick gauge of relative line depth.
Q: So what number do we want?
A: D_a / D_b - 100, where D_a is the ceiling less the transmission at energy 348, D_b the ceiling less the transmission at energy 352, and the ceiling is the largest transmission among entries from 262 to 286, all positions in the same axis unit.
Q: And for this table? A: -100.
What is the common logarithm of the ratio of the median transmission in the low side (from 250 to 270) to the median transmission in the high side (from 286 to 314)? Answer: 0.12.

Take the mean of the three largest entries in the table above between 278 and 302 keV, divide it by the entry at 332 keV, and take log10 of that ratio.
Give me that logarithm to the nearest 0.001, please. -0.001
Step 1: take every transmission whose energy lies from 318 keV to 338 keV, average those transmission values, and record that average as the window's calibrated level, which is 5.3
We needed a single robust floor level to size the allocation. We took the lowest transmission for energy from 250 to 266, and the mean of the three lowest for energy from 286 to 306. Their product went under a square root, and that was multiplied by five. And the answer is 25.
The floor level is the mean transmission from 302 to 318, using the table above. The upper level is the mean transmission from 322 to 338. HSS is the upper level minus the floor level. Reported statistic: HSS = 2.07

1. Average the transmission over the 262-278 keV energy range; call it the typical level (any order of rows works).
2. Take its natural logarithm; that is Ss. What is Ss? 1.48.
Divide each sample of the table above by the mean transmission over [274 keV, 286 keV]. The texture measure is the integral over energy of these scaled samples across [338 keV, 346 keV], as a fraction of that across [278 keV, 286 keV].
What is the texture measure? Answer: 1.40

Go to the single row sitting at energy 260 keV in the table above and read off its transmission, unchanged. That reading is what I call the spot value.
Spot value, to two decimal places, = 6.13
